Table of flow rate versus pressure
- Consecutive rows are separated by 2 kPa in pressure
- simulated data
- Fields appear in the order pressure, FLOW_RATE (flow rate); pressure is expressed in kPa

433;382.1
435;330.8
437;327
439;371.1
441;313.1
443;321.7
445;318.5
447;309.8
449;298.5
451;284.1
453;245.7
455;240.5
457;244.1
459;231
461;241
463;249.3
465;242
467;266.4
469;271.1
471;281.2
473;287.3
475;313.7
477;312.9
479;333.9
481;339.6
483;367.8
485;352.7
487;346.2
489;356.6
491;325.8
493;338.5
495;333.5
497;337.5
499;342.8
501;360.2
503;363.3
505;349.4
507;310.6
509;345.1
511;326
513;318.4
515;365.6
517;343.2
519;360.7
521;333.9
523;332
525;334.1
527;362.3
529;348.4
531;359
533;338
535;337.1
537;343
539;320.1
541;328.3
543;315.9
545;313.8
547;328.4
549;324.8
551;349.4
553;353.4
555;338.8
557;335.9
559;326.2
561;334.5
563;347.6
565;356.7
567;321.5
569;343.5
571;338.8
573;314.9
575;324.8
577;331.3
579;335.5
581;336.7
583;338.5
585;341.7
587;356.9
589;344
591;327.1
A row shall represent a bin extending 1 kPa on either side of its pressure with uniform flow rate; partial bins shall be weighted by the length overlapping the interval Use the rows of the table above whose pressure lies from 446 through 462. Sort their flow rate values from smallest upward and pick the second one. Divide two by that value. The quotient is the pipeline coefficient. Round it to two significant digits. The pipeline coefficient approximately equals 0.0083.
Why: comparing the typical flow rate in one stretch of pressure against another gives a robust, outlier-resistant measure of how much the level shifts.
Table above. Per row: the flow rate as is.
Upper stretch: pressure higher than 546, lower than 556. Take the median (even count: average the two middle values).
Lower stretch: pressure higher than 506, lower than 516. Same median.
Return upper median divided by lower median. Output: 1.04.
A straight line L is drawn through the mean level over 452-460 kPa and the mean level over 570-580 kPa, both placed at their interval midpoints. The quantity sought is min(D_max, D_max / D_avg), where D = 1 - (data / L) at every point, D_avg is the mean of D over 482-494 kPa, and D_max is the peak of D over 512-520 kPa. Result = -0.13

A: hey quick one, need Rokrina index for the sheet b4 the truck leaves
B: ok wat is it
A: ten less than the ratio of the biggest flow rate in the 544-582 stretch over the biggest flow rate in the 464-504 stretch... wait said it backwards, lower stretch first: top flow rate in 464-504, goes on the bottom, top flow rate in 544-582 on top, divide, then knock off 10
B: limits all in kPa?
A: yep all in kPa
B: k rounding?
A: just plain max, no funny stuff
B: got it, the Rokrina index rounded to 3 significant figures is -9.03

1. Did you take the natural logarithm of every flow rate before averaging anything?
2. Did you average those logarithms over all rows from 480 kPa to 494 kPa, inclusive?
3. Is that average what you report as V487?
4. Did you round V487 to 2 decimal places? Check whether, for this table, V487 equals 5.85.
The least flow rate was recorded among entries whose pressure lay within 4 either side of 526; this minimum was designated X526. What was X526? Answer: 332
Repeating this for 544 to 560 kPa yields 313.8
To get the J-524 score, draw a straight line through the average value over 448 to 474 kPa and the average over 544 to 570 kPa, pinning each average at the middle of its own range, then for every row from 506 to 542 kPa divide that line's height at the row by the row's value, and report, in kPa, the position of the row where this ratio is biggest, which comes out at 539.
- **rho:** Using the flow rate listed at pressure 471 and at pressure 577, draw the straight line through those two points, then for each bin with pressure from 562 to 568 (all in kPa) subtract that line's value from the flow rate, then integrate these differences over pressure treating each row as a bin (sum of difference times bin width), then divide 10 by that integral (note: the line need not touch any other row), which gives 0.10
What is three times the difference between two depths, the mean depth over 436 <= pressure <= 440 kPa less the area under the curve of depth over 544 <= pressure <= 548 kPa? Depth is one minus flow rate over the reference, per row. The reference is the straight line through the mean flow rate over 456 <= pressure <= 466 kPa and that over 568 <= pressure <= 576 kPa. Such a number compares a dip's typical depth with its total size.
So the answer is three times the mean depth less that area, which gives -1.3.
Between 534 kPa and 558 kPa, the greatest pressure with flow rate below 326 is 549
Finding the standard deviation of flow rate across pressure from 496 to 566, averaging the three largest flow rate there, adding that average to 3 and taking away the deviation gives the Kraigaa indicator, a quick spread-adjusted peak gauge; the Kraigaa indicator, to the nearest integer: 352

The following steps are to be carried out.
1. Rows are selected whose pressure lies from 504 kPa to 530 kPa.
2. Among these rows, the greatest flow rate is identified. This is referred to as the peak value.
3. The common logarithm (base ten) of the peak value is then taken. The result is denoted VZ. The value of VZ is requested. 2.563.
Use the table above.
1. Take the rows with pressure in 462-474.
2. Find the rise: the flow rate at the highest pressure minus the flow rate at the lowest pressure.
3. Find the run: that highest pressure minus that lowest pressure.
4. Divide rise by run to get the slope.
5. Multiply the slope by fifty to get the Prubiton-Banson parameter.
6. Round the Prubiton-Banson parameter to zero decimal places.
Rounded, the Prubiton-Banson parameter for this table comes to 190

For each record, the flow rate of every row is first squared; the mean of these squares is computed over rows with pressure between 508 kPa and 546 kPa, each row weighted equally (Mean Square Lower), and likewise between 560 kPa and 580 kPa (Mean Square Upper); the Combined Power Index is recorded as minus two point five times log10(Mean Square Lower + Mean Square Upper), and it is -13.4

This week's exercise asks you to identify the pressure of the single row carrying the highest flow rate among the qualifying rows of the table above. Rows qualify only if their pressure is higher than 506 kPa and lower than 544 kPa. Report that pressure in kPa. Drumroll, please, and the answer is 515 kPa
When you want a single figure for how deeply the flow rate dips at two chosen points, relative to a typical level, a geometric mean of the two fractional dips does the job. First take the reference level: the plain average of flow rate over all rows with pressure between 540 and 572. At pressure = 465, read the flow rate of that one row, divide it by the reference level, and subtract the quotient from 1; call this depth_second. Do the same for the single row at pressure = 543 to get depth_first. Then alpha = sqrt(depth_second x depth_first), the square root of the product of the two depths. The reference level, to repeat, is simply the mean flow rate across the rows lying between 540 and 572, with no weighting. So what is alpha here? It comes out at 0.13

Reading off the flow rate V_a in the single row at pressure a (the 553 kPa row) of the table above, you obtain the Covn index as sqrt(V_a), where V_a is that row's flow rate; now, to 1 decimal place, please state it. 18.8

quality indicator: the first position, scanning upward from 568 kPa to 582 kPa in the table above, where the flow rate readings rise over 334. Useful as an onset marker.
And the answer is 569 kPa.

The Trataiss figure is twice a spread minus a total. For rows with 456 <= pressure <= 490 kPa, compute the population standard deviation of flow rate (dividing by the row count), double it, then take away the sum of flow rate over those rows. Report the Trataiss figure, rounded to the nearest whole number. -4946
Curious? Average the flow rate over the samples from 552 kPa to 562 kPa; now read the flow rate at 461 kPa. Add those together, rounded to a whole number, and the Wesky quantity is 579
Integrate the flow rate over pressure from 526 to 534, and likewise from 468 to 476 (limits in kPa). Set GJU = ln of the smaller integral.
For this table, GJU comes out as 7.74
